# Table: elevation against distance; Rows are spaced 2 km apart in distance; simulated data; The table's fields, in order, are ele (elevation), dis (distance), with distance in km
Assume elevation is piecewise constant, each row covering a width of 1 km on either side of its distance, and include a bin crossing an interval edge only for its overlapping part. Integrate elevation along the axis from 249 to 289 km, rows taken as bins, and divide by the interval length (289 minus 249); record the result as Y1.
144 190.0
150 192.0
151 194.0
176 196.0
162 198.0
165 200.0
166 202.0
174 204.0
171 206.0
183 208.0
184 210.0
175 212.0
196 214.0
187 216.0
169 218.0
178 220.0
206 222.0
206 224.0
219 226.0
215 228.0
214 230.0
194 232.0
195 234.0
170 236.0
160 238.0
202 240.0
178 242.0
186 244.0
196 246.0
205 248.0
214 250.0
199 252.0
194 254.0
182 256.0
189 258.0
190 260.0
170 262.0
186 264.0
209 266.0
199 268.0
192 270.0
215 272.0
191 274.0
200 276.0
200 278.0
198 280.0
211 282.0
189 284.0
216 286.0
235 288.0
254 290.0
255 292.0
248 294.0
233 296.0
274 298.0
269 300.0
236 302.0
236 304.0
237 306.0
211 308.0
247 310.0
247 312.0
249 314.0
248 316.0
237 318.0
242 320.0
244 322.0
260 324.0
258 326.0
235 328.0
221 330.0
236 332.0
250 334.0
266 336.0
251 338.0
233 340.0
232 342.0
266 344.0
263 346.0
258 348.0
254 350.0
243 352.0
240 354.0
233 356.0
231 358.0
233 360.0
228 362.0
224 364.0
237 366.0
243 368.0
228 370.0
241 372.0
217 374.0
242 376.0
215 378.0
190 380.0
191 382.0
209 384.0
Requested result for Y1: 199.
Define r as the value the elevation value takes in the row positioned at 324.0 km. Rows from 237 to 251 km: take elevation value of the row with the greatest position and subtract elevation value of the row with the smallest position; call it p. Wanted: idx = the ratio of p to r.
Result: 0.21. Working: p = 54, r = 260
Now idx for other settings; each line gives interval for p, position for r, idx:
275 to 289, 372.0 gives 0.15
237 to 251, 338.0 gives 0.22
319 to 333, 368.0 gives -0.02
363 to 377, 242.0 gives 0.10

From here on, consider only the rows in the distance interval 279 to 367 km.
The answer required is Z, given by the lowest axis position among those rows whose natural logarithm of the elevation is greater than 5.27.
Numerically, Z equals 280.0 km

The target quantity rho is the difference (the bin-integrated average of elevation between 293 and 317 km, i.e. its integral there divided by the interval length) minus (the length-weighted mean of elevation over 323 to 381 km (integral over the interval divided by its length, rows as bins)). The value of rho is 6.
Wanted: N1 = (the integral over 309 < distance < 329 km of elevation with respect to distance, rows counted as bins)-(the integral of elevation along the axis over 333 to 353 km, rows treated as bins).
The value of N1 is -98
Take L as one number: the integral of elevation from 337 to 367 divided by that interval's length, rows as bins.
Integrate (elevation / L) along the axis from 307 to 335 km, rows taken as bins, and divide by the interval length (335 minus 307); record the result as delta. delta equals 1.00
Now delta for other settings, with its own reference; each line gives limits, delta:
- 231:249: 0.77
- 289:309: 1.01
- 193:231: 0.76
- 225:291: 0.82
